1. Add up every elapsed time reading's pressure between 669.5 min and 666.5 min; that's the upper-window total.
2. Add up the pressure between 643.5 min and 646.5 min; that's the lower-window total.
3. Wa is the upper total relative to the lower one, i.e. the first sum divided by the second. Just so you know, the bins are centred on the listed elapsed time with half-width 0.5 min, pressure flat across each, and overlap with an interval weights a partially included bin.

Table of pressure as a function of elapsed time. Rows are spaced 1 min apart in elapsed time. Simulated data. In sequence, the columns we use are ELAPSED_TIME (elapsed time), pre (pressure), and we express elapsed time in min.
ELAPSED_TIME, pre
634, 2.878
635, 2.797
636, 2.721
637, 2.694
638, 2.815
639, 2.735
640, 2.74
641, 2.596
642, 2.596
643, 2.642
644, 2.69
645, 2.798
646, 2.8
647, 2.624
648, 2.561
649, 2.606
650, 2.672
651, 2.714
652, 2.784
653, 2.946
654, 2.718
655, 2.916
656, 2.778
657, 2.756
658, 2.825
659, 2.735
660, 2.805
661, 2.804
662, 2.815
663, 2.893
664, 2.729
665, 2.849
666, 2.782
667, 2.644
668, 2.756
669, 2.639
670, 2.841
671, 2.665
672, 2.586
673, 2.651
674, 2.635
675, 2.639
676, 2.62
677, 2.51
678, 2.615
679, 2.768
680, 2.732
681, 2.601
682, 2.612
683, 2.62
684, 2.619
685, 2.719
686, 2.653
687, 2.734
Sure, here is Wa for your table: 0.97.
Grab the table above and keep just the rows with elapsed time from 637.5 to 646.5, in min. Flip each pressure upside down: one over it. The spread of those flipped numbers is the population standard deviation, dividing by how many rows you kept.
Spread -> 0.011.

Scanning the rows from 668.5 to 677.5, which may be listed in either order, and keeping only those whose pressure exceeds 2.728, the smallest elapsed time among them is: 670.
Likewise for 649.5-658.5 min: 652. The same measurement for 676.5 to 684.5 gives 679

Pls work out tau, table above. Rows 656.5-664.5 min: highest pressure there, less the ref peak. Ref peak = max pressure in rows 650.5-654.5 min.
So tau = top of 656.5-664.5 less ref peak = -0.05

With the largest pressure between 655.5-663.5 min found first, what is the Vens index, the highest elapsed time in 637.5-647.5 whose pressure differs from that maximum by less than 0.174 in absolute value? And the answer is 646 min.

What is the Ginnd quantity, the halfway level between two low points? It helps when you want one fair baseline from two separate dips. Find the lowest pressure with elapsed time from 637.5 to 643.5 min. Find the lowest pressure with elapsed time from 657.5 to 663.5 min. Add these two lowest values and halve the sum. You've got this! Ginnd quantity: 2.67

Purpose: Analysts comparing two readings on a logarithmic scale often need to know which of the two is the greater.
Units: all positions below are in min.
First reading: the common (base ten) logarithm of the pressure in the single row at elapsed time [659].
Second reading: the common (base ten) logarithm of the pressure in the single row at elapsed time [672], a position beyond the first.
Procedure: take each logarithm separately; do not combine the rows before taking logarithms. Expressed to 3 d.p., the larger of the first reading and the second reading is 0.437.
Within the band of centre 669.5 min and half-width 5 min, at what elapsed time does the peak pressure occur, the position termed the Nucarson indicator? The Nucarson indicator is 665 min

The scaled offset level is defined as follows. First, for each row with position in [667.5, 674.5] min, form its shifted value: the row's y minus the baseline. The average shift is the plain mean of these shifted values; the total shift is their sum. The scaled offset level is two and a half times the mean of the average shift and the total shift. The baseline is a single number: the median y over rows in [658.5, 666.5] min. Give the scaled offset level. -1.2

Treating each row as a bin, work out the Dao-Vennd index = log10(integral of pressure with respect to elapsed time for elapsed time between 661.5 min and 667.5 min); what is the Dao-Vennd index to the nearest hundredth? 1.22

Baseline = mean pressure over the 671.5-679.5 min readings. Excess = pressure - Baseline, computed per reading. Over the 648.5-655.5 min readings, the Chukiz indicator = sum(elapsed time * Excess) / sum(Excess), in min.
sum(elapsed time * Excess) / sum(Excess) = 653.3 min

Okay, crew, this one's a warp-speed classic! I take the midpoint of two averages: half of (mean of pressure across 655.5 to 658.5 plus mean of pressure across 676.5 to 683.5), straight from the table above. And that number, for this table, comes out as 2.71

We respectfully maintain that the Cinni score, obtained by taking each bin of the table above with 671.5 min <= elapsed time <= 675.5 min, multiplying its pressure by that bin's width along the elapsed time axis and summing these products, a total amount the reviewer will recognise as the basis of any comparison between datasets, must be 11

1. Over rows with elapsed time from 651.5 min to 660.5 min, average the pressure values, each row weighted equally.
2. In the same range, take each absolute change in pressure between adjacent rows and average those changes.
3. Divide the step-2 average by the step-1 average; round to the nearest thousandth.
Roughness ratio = 0.044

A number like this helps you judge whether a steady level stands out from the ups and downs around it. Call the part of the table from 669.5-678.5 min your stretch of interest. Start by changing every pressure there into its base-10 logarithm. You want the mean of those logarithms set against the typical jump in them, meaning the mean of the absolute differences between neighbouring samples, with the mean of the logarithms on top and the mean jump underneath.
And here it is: 36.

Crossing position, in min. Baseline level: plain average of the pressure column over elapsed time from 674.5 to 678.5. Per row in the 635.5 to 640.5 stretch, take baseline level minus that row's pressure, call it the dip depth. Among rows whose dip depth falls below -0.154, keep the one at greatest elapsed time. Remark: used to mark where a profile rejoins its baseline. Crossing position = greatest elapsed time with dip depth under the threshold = 638 min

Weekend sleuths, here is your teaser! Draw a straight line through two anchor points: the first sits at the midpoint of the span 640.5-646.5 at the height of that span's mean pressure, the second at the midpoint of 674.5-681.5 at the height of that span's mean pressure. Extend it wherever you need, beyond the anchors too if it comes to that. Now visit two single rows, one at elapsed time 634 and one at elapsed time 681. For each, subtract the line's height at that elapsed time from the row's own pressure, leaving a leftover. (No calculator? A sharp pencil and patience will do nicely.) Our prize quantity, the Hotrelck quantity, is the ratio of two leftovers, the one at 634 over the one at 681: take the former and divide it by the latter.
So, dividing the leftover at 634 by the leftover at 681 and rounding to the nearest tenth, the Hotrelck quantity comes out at -5.0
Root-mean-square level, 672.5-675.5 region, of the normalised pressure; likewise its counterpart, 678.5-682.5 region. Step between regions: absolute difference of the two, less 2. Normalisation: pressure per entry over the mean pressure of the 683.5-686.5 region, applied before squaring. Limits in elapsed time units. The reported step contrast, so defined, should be -1.99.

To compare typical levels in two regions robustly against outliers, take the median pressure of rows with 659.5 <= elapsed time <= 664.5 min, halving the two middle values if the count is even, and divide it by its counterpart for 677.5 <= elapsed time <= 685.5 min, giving 1.07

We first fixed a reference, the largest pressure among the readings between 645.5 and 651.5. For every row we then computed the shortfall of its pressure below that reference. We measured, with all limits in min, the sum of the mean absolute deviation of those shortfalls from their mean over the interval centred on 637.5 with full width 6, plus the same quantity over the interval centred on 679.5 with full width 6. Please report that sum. 0.111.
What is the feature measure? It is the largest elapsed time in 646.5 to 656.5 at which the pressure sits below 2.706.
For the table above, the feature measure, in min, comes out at 650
